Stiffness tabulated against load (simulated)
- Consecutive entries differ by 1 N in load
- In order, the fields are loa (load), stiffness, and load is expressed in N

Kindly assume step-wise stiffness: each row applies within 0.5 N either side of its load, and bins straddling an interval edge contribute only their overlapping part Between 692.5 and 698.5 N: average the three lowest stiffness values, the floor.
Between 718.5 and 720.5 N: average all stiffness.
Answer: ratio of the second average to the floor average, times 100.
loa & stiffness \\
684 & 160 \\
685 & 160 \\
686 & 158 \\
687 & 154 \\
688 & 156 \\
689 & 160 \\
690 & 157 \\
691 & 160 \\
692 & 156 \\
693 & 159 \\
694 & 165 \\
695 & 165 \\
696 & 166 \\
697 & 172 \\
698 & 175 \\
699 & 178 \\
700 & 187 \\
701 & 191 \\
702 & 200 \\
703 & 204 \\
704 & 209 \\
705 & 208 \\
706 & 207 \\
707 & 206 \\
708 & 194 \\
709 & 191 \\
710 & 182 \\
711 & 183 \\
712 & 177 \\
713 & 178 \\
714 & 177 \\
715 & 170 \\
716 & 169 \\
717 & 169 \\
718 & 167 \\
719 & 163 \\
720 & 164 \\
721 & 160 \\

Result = 100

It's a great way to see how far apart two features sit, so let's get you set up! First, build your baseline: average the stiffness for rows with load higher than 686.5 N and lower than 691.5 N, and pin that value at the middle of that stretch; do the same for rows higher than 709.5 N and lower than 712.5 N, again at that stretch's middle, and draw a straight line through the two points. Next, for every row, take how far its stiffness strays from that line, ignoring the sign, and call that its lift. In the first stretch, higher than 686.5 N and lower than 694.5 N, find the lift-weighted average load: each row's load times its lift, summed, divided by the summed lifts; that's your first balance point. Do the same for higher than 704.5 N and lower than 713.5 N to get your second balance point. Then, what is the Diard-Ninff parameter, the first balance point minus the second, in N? -15.8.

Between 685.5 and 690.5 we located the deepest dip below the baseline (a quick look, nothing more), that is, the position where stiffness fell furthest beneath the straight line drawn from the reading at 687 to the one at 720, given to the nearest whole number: 687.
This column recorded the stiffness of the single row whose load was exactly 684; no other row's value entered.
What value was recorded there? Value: 160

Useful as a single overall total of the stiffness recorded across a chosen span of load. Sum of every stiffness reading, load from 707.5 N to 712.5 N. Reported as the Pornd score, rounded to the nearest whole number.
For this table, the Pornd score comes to 927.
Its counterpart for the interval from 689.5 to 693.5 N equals 632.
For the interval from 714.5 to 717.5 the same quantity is 508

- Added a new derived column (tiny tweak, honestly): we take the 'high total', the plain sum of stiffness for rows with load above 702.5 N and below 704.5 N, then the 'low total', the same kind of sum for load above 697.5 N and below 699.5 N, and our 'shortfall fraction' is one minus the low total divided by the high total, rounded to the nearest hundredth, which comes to 0.15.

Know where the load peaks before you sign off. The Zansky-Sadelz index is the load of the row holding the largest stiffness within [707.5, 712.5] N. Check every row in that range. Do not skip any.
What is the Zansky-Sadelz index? 708 N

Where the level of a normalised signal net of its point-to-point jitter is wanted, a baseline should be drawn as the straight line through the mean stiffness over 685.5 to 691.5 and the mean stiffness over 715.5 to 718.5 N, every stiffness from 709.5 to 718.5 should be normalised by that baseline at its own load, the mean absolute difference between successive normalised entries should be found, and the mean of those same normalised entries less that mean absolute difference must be 1.03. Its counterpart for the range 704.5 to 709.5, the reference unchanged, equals 1.19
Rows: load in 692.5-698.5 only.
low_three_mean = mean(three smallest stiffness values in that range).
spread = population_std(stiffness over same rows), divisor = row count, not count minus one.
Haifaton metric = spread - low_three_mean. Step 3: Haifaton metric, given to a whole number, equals -158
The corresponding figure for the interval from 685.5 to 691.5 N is -154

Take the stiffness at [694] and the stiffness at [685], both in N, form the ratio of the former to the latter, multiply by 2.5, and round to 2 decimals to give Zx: 2.58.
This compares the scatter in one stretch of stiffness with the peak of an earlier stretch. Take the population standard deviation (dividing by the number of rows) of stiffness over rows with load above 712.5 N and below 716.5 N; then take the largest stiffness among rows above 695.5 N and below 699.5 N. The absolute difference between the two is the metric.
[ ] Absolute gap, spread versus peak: 174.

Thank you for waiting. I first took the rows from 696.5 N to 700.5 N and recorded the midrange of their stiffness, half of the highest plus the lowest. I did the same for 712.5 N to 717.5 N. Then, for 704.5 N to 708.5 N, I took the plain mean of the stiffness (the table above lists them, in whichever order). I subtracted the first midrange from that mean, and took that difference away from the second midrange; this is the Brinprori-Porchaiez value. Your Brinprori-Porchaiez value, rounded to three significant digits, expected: 149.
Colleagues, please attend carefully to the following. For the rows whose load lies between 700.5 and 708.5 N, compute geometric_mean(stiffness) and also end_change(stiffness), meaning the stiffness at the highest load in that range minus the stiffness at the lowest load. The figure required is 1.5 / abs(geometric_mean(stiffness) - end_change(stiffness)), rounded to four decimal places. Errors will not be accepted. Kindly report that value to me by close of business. 0.0075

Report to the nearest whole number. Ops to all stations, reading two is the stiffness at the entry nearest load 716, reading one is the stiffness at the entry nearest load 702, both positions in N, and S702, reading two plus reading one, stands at 369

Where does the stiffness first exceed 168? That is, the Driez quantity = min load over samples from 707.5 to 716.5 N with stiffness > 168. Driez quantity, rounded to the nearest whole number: 708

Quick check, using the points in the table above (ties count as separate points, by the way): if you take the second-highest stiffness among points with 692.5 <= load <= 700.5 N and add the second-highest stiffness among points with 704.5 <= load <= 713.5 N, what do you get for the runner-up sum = 385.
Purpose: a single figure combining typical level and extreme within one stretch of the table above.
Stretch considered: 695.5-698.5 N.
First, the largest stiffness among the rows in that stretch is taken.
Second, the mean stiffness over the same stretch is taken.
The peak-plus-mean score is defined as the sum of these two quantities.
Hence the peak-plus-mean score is 346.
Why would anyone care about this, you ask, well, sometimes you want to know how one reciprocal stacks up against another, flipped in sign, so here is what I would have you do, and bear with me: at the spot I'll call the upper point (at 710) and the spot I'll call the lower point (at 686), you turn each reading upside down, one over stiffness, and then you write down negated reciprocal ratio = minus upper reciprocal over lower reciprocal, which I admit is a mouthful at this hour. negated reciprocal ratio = -0.87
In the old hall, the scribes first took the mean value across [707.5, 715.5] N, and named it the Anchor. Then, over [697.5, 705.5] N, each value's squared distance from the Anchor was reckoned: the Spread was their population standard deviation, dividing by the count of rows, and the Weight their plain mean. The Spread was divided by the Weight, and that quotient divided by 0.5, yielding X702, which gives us 1.9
